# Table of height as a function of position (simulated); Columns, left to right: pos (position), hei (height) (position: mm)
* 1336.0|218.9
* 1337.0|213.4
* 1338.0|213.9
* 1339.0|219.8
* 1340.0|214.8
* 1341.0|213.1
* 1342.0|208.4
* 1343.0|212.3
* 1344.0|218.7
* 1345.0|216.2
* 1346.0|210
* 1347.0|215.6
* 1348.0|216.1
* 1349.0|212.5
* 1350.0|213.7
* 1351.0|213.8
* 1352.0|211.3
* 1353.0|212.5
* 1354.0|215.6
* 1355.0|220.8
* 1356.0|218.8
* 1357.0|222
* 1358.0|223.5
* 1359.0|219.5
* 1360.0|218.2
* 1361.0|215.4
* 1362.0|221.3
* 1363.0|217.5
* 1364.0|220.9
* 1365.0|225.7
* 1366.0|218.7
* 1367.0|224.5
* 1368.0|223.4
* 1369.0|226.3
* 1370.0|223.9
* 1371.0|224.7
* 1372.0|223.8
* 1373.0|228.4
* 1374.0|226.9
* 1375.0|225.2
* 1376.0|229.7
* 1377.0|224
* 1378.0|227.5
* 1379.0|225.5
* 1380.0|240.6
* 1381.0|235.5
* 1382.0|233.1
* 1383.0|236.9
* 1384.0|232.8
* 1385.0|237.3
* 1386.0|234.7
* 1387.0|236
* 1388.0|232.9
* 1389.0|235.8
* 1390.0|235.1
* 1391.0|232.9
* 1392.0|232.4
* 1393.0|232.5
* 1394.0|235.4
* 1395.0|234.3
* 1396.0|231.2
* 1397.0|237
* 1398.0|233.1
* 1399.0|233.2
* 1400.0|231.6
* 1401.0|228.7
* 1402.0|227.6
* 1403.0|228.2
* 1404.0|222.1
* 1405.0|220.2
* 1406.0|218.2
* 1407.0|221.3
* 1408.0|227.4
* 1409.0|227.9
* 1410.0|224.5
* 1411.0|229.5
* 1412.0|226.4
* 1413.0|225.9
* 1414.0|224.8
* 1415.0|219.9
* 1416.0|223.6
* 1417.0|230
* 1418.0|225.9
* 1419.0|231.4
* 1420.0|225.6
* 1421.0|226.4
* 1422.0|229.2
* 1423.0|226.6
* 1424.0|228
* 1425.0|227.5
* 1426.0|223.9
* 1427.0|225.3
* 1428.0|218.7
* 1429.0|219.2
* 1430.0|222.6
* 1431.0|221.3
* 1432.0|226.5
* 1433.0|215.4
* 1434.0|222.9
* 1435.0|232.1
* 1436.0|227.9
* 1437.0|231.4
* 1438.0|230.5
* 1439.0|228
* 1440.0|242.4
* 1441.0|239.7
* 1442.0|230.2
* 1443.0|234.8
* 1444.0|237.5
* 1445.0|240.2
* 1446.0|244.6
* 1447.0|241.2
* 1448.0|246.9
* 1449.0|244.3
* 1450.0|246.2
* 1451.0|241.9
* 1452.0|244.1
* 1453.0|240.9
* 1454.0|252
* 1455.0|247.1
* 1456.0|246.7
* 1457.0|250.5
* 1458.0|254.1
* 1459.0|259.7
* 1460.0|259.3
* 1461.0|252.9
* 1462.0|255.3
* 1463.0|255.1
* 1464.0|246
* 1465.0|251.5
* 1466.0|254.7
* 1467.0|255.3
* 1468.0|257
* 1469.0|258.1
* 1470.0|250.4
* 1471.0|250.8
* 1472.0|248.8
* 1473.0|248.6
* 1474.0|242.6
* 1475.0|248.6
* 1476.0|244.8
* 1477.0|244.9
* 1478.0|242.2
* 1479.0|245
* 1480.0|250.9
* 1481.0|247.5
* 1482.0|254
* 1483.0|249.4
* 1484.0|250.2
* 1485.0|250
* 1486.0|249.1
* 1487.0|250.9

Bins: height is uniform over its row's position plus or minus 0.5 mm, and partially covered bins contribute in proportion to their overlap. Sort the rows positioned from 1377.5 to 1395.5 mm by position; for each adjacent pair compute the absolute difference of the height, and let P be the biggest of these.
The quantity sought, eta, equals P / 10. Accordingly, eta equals 1.51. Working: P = 15.1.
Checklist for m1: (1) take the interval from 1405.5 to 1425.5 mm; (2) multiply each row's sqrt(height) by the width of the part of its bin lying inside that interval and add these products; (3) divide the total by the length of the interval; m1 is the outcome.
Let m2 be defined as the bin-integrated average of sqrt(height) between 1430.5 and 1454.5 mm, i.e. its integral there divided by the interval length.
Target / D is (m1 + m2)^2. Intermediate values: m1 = 15.0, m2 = 15.4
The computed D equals 924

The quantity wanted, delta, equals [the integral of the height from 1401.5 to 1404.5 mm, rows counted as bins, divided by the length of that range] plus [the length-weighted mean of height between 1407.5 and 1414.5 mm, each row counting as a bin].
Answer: 453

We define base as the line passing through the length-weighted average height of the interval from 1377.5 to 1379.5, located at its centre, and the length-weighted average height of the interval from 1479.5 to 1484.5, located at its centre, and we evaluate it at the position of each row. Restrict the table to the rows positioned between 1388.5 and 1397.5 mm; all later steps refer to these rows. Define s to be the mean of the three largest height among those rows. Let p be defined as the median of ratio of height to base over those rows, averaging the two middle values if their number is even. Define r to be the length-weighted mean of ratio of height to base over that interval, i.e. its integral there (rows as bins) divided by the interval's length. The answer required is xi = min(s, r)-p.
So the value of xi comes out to 0.0010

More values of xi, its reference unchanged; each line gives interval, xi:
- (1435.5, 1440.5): 0.0064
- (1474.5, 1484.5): -0.0005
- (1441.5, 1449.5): -0.0026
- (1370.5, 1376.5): 0.0019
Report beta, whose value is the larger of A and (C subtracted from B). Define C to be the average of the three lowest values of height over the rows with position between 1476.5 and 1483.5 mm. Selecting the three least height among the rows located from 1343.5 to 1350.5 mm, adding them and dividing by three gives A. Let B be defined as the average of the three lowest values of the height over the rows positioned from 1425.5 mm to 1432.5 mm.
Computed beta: 212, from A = 212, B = 220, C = 244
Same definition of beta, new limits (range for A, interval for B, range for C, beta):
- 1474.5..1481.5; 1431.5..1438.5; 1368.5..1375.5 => 244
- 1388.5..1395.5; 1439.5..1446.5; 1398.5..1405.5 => 233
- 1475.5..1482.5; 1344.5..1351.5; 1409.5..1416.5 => 244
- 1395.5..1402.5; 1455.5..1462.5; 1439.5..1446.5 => 229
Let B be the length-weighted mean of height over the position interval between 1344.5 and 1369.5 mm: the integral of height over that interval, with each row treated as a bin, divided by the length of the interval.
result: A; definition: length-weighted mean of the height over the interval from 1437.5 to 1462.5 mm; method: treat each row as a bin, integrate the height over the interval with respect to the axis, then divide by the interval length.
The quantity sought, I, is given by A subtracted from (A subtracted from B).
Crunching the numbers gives -271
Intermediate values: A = 244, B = 218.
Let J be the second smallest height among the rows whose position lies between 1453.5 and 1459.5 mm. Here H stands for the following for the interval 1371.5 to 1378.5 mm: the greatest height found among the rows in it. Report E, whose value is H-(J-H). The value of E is 212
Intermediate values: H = 229.7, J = 247.1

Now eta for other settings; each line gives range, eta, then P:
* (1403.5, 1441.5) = 1.44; 14.4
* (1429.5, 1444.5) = 1.44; 14.4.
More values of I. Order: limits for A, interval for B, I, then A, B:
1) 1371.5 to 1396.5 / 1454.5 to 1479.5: -213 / 232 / 251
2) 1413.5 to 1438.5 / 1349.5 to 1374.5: -230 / 225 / 220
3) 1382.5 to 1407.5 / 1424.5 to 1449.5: -232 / 231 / 231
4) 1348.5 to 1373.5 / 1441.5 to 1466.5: -193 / 220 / 247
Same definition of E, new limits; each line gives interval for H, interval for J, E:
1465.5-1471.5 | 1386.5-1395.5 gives 284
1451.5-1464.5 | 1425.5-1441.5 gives 301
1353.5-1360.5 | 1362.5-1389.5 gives 228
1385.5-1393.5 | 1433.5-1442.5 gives 244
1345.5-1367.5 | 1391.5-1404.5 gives 224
